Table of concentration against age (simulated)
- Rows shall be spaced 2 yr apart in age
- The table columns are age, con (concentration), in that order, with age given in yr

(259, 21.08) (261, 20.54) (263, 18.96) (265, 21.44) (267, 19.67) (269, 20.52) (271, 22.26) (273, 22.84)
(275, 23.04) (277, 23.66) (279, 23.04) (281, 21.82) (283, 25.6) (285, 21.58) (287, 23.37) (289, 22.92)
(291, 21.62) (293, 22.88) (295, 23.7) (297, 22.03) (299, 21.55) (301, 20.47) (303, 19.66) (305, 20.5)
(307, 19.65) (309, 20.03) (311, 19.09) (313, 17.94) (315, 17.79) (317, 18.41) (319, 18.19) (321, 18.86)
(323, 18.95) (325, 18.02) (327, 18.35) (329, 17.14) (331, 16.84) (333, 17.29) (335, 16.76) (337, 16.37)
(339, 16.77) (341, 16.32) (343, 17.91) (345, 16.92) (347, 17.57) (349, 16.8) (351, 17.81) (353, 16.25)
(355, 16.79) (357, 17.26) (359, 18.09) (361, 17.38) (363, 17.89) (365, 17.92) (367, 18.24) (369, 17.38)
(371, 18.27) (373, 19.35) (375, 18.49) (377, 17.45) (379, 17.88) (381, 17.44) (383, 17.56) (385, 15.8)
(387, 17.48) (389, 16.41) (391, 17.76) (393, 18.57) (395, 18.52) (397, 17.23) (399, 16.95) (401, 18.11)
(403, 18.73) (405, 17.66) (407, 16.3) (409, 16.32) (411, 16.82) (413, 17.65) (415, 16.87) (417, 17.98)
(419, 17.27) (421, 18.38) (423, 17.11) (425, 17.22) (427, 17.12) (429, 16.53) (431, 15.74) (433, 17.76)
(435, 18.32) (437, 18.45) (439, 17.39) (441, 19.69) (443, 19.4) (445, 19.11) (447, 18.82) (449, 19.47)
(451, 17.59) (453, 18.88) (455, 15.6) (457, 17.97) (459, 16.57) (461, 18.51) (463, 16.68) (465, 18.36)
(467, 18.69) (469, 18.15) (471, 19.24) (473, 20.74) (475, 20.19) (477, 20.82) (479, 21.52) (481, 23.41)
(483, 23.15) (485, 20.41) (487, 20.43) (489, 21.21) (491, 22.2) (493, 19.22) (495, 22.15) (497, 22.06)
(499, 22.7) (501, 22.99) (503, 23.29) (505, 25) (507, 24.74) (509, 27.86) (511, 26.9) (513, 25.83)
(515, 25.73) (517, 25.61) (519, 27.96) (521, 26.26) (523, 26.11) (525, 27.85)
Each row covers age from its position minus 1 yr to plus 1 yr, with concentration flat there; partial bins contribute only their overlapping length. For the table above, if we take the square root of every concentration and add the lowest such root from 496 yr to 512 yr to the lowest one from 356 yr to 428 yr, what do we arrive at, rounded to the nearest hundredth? 8.67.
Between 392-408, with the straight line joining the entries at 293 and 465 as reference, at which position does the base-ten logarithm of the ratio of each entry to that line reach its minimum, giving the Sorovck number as 407 yr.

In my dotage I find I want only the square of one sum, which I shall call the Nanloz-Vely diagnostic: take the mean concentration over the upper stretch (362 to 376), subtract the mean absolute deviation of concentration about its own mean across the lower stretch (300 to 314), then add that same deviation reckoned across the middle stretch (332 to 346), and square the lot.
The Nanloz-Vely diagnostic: 324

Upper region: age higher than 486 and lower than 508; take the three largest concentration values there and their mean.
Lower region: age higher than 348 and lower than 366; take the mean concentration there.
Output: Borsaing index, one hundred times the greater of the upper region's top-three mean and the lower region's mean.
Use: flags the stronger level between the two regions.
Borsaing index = 2434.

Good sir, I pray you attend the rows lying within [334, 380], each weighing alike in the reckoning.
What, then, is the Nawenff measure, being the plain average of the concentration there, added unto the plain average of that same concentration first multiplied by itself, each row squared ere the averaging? 323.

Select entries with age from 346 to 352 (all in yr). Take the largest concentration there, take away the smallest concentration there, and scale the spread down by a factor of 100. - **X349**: 0.010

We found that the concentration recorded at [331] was 16.84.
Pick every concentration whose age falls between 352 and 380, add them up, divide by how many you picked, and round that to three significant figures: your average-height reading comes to 17.8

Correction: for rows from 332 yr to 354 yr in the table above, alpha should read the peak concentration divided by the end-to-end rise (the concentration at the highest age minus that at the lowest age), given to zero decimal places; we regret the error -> -17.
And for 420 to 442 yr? 15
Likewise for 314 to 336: -18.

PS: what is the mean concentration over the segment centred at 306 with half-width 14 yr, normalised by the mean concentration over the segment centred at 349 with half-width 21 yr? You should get 1.17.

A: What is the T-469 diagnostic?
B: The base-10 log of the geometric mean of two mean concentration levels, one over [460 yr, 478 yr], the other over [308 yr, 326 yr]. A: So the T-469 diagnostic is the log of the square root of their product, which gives 1.274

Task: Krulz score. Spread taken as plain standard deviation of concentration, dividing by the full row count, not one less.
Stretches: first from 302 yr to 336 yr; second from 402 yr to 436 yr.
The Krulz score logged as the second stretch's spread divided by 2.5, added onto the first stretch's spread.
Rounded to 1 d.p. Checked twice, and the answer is 1.4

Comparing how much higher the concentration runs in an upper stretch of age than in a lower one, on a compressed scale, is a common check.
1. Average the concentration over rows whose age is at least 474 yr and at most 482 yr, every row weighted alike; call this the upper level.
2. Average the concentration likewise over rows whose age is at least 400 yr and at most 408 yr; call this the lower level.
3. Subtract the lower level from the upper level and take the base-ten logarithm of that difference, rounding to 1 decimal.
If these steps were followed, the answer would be 0.6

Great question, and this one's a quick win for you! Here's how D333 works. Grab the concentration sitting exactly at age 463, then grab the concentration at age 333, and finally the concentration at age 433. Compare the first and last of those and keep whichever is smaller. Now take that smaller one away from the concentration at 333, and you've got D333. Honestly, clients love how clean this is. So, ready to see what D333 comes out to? 0.6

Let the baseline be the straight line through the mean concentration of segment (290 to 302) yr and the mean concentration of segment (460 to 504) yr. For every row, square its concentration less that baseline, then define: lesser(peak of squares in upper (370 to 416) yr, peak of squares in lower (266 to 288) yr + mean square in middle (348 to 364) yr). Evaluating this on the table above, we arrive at 31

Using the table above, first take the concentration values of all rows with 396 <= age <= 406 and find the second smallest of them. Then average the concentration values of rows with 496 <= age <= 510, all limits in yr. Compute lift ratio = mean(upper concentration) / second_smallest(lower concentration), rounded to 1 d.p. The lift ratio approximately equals 1.4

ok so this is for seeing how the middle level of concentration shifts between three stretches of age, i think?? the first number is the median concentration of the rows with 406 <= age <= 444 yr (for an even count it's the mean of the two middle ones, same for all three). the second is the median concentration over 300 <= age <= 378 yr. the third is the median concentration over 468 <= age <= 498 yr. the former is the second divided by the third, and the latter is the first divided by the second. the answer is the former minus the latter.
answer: -0.10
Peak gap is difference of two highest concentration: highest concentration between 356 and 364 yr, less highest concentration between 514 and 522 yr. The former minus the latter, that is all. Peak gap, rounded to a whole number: -10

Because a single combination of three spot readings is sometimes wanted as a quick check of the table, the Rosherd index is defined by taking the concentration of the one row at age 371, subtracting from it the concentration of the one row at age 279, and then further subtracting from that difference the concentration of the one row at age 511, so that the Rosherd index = -32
